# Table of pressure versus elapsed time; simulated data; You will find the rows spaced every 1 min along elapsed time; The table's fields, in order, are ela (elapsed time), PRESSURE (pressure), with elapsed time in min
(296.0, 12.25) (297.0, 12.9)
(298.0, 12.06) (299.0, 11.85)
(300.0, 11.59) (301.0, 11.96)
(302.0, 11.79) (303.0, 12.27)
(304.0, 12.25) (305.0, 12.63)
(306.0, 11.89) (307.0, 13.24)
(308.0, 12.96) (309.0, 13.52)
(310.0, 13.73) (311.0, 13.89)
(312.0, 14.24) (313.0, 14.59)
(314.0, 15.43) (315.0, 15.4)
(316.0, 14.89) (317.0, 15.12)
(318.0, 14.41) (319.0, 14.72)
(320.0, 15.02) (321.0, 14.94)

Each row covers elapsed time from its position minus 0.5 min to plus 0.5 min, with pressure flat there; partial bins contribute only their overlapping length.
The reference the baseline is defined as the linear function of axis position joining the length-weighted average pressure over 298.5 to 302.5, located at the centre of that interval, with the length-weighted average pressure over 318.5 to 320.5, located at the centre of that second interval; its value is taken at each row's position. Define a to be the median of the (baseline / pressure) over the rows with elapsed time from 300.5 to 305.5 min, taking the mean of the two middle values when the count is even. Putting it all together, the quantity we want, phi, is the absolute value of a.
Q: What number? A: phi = 0.99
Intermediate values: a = 0.99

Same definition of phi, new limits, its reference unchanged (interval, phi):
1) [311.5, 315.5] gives 0.93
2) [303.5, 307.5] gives 1.00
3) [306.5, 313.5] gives 0.97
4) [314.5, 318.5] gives 0.96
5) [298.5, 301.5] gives 0.99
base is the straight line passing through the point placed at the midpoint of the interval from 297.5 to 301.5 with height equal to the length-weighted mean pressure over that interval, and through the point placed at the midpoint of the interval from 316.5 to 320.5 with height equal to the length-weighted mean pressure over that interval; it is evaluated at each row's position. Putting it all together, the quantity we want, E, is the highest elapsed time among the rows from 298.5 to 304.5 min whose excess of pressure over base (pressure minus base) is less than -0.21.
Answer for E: 304.0 min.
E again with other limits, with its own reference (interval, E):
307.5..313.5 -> 308.0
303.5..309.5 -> 308.0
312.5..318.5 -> 318.0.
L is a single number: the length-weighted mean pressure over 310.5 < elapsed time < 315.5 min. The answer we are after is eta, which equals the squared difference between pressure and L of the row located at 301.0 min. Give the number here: 8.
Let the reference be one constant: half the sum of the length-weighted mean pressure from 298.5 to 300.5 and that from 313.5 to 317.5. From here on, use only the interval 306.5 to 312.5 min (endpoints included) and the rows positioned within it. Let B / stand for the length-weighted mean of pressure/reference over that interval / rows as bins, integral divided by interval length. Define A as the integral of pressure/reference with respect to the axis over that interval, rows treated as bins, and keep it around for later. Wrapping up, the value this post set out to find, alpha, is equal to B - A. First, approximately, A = 6.1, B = 1.01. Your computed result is -5.0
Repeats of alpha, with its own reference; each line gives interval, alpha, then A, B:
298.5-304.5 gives -4.4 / 5.3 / 0.89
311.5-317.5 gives -5.5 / 6.7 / 1.11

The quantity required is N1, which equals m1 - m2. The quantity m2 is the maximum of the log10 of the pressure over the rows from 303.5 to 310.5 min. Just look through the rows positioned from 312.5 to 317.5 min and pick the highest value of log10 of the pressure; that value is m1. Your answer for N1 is 0.05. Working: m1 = 1.19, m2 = 1.14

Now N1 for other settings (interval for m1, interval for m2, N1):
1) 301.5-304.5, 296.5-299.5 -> -0.02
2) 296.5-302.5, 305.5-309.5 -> -0.02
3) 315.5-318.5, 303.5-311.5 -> 0.04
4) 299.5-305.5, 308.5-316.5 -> -0.09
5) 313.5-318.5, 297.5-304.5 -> 0.10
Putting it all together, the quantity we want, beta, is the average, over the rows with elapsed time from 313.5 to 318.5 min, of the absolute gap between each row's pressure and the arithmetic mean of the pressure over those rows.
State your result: 0.32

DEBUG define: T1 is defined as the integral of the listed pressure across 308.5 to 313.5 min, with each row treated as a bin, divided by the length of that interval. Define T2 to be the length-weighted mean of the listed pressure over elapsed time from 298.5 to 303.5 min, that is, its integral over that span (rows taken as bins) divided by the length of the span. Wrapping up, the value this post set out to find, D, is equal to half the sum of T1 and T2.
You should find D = 12.9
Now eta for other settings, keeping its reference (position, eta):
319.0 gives 0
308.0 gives 3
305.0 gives 4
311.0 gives 1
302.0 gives 9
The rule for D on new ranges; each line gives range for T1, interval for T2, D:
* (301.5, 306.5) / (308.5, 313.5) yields 13.1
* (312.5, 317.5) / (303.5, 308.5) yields 13.8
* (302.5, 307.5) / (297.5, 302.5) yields 12.2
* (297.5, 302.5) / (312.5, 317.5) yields 13.5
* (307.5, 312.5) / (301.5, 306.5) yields 12.9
